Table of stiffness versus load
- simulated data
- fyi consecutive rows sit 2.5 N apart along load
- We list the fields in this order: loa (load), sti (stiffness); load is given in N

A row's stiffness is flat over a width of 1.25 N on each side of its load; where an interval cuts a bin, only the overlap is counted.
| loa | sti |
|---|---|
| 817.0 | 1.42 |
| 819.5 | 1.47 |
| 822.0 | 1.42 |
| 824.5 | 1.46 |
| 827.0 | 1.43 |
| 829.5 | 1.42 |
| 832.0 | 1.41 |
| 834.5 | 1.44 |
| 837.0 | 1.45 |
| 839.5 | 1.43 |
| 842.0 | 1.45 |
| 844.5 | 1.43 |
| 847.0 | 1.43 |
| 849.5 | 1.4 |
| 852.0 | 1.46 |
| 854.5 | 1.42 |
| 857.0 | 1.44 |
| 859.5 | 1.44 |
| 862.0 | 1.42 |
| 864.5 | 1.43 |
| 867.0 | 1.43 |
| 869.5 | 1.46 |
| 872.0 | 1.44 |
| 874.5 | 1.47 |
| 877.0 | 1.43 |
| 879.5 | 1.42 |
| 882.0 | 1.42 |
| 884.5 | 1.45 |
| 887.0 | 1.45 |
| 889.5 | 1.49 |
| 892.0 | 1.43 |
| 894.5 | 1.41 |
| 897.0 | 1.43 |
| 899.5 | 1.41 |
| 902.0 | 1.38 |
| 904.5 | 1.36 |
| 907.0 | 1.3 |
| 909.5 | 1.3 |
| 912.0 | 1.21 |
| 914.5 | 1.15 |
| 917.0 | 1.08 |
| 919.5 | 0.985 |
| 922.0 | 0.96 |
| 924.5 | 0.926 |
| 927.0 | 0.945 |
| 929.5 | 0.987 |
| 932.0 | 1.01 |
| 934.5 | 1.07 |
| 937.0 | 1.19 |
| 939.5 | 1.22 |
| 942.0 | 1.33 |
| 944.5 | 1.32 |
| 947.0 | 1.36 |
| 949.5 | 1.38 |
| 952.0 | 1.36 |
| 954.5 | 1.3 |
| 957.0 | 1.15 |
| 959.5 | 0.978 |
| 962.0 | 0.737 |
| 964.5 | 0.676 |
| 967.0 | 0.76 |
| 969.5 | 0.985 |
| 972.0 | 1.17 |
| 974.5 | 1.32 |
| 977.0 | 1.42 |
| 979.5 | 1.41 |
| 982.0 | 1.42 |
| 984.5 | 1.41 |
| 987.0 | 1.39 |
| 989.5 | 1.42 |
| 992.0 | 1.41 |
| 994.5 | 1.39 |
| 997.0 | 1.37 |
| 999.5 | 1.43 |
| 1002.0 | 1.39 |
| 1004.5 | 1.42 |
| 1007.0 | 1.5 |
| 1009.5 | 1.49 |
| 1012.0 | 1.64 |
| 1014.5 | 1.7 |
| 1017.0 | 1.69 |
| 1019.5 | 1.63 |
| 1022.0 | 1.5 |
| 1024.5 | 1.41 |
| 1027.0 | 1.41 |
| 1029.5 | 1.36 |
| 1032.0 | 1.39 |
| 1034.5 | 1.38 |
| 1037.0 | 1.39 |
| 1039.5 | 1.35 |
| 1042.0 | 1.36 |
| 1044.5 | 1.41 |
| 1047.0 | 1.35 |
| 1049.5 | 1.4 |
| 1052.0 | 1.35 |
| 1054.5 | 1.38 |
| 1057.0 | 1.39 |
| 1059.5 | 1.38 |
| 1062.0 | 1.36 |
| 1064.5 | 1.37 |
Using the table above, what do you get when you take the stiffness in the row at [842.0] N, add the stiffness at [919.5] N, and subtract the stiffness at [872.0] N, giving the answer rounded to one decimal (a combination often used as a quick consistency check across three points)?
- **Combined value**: 1.0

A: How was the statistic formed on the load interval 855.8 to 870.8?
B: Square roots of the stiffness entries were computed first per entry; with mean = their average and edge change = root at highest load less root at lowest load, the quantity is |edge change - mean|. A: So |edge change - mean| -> 1.19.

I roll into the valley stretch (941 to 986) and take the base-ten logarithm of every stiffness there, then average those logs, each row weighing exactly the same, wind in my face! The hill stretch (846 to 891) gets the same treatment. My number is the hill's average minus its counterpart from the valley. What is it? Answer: 0.092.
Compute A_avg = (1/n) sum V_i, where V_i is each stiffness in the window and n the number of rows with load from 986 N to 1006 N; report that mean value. 1.40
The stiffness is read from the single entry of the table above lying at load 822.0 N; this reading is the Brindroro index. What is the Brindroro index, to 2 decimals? 1.42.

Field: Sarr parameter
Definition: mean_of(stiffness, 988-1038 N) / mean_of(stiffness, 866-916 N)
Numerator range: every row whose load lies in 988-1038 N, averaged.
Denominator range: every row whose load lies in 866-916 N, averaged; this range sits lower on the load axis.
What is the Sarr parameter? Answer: 1.05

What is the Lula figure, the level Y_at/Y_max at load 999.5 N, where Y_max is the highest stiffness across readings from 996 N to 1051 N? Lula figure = 0.84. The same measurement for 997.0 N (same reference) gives 0.81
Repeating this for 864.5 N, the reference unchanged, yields 0.84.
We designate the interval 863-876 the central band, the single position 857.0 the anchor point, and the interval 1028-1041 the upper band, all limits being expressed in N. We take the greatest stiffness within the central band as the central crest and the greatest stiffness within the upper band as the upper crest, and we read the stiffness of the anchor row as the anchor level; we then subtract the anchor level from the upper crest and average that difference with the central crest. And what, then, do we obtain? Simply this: 0.710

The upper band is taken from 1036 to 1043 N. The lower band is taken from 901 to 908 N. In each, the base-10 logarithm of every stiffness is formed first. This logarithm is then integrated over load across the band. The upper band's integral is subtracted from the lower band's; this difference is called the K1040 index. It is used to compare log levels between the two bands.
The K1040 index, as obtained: 0.0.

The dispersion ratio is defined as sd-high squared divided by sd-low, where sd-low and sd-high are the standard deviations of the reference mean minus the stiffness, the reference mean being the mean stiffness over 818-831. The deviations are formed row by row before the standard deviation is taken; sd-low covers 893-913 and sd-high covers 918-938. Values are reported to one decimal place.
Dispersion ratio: 0.1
